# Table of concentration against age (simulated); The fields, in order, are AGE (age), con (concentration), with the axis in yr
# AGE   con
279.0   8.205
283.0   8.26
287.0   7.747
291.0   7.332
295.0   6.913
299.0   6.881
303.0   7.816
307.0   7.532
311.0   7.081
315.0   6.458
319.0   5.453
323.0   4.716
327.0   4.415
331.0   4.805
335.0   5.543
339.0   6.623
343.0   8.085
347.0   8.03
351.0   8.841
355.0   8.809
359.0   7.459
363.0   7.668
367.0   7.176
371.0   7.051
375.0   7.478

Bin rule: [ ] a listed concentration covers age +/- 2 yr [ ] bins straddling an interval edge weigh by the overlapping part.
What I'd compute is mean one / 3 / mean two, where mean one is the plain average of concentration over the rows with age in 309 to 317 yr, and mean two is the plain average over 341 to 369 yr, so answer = 0.28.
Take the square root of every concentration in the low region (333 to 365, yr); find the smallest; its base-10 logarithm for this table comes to 0.372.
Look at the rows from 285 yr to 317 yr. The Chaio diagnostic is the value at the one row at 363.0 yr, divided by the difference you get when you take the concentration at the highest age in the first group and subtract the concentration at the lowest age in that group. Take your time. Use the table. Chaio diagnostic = -6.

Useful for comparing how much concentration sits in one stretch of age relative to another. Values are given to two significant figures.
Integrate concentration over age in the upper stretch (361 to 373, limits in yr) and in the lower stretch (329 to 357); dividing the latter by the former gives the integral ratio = 2.3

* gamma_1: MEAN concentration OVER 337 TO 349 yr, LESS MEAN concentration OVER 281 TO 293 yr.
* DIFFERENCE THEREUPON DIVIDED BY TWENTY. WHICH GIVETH -0.01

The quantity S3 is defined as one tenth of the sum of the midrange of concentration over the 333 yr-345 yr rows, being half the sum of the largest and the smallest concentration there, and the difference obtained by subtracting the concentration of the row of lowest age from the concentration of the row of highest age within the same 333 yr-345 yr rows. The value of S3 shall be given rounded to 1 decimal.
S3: 0.9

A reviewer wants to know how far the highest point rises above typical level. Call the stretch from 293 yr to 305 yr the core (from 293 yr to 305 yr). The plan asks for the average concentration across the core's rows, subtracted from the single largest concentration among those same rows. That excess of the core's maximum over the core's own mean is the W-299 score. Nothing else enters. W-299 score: 0.61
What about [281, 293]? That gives 0.48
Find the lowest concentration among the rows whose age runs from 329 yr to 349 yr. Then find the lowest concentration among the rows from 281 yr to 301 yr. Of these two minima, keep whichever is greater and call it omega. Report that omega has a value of 6.9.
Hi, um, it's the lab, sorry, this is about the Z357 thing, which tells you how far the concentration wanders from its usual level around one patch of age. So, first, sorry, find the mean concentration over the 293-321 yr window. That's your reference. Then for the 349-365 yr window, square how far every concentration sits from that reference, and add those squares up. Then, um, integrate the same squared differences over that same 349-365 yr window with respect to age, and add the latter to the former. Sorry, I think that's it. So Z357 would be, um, 43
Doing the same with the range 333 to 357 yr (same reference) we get 61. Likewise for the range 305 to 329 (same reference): 67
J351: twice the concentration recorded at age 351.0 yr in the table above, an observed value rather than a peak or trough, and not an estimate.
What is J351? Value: 18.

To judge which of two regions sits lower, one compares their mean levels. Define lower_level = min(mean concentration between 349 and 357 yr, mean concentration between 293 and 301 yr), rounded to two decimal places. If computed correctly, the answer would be 6.90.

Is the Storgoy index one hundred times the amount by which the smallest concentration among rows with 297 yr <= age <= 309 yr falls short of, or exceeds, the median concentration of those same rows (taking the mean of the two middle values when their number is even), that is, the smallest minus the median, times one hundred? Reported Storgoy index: -65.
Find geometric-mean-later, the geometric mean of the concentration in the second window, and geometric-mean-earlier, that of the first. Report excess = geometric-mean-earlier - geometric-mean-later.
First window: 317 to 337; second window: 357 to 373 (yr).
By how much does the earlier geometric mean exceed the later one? -2.4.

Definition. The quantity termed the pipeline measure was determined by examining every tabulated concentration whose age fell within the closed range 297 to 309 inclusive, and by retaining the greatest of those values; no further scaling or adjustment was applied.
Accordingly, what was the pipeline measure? 7.816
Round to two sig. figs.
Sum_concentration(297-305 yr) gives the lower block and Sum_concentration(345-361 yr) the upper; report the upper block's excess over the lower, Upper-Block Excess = 18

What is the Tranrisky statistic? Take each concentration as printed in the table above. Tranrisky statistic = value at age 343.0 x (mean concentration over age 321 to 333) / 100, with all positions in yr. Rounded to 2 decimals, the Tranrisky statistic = 0.38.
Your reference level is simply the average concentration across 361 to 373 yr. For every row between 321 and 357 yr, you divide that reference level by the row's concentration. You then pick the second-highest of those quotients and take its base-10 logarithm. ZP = 0.19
